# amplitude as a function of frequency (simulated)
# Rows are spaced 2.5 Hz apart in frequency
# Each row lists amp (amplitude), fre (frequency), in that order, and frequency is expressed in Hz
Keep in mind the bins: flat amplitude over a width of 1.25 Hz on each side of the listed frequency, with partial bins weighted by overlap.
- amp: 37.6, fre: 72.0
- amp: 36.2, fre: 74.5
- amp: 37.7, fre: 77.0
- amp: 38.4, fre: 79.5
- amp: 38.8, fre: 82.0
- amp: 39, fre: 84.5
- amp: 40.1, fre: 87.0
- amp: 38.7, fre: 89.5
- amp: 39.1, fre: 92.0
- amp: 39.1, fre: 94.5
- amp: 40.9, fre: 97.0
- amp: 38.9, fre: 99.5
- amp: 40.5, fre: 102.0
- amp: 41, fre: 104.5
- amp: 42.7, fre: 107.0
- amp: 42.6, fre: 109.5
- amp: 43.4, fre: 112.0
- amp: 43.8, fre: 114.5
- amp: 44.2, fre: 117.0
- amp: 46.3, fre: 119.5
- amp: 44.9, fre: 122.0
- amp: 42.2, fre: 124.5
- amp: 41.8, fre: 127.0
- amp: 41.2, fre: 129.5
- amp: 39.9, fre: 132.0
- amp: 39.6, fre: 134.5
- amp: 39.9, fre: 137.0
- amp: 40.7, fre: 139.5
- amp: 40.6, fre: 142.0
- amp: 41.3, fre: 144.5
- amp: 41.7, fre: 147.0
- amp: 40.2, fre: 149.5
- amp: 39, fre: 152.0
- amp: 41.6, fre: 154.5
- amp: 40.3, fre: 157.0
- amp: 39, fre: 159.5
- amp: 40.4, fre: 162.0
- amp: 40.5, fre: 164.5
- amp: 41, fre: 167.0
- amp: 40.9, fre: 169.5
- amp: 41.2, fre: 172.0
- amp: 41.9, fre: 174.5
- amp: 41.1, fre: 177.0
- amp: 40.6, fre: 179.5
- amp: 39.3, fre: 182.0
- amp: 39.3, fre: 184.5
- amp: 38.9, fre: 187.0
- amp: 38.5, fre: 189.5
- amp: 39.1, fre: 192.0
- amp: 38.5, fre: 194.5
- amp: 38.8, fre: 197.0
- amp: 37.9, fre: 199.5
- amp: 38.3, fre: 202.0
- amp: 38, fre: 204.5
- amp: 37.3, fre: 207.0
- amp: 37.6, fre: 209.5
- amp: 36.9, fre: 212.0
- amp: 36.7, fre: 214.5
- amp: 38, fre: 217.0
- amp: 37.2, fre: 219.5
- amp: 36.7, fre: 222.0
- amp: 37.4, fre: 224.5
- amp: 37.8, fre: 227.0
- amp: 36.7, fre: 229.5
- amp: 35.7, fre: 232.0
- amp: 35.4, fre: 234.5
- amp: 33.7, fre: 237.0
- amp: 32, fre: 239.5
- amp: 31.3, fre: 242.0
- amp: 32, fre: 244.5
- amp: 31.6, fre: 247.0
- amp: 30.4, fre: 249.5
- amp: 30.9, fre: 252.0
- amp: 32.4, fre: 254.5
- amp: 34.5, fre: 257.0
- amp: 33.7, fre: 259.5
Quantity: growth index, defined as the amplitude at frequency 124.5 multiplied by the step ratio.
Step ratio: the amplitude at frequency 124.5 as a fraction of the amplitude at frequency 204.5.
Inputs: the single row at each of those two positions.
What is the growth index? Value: 46.9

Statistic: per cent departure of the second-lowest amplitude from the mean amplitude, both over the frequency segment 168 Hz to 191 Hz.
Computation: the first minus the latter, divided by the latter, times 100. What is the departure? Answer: -3.2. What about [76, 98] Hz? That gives -1.8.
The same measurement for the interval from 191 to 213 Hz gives -2.0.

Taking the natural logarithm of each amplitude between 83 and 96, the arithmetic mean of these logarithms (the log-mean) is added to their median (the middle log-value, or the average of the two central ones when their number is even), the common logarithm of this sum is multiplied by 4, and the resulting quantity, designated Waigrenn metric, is 3.46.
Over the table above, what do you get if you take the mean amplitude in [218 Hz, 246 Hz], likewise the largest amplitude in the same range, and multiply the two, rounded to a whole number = 1326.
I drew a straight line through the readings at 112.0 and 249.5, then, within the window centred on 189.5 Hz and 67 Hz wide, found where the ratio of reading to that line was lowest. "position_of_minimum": 159.5 Hz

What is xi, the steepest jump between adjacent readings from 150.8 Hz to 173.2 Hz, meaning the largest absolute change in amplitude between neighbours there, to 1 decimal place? 2.6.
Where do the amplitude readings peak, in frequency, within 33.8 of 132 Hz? 119.5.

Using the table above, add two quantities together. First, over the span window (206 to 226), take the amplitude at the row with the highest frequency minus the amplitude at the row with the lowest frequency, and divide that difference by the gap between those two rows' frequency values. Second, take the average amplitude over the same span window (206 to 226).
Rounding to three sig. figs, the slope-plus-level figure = 37.2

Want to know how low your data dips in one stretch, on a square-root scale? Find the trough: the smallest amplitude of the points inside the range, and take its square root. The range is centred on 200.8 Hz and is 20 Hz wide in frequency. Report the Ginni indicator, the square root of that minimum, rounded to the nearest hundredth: 6.11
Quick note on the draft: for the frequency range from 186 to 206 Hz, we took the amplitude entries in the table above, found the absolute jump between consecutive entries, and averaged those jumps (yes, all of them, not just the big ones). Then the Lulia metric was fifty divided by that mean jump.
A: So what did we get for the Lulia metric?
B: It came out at 100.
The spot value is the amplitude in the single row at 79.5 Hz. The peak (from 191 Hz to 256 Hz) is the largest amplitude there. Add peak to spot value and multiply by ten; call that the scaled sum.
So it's 775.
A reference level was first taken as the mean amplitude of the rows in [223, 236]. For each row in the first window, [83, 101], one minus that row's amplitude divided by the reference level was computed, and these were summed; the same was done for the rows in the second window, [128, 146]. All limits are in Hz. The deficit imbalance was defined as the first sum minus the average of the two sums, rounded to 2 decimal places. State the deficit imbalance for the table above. 0.10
